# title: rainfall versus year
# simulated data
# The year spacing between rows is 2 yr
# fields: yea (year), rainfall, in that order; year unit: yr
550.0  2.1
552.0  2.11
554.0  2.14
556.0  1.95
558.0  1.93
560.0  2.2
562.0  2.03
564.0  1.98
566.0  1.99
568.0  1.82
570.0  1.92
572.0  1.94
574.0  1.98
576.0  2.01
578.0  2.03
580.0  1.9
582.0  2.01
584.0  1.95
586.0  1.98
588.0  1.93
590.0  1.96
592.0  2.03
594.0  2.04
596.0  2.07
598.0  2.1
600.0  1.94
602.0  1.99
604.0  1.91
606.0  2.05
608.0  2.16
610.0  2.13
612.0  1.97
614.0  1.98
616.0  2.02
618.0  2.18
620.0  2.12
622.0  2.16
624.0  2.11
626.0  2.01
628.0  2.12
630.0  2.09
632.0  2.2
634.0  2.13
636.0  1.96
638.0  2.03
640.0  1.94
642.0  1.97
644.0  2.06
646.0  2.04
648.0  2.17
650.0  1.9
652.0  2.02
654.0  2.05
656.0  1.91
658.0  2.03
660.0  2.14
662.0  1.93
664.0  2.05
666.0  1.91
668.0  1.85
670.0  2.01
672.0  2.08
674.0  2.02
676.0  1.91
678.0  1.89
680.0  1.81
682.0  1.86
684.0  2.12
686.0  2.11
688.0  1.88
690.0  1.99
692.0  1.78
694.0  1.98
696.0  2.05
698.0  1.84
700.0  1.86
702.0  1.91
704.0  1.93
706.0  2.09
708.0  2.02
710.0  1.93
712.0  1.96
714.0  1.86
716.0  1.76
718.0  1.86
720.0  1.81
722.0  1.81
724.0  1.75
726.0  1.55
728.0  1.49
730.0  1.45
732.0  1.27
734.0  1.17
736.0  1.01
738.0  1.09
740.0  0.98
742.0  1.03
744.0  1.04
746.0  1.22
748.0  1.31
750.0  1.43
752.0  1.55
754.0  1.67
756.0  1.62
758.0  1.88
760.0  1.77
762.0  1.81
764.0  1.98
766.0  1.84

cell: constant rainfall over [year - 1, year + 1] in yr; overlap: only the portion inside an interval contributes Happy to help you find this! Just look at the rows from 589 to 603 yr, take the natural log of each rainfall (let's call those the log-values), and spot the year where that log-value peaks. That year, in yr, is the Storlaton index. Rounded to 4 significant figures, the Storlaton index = 598.0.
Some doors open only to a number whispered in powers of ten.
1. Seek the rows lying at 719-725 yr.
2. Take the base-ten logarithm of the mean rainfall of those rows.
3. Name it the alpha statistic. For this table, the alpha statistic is 0.253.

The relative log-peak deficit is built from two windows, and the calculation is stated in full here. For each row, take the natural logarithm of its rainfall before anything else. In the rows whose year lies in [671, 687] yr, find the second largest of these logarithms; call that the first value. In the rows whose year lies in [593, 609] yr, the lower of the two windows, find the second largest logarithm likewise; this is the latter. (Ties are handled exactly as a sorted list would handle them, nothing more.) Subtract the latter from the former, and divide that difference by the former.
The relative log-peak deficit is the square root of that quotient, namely 0.080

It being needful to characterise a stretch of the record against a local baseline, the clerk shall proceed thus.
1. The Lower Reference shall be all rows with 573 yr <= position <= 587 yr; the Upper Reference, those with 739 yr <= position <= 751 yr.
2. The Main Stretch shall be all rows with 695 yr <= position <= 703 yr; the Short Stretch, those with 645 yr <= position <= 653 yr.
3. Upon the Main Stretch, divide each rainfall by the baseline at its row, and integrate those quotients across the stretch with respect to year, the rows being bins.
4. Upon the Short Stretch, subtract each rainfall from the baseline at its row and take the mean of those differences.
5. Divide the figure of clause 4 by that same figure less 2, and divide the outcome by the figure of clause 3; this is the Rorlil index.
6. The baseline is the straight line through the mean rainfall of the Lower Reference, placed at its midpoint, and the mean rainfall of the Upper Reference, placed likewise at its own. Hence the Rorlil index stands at 0.015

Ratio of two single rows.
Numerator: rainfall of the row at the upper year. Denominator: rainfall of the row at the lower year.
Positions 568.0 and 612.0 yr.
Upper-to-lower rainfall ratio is 1.1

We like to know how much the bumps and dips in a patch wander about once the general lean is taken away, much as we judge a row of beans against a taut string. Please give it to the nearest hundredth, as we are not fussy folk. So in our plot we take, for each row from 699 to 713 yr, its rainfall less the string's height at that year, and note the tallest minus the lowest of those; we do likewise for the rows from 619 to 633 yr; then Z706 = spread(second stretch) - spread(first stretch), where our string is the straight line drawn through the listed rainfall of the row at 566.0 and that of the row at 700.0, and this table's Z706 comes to -0.04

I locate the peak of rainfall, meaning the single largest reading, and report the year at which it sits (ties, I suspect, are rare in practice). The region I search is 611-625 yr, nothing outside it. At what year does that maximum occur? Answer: 618.0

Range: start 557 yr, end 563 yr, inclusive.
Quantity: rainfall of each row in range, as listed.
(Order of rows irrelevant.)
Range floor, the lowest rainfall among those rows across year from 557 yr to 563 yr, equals 1.93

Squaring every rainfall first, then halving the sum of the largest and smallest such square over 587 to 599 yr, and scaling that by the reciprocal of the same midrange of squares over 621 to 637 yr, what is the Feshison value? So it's 0.94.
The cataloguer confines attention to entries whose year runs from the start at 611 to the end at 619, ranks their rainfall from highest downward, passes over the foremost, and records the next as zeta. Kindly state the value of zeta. 2.02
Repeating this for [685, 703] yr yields 2.05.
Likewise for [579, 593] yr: 2.01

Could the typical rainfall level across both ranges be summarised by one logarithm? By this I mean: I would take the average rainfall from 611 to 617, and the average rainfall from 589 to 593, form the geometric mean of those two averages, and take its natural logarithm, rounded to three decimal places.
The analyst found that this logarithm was 0.689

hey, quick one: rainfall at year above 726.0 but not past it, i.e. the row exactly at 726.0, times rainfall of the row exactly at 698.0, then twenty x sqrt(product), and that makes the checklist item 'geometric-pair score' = 34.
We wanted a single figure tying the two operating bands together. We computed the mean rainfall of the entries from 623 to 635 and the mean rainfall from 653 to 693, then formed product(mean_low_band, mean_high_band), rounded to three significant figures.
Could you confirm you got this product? 4.15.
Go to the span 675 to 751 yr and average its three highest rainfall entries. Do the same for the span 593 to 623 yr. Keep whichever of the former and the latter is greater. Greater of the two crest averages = 2.17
